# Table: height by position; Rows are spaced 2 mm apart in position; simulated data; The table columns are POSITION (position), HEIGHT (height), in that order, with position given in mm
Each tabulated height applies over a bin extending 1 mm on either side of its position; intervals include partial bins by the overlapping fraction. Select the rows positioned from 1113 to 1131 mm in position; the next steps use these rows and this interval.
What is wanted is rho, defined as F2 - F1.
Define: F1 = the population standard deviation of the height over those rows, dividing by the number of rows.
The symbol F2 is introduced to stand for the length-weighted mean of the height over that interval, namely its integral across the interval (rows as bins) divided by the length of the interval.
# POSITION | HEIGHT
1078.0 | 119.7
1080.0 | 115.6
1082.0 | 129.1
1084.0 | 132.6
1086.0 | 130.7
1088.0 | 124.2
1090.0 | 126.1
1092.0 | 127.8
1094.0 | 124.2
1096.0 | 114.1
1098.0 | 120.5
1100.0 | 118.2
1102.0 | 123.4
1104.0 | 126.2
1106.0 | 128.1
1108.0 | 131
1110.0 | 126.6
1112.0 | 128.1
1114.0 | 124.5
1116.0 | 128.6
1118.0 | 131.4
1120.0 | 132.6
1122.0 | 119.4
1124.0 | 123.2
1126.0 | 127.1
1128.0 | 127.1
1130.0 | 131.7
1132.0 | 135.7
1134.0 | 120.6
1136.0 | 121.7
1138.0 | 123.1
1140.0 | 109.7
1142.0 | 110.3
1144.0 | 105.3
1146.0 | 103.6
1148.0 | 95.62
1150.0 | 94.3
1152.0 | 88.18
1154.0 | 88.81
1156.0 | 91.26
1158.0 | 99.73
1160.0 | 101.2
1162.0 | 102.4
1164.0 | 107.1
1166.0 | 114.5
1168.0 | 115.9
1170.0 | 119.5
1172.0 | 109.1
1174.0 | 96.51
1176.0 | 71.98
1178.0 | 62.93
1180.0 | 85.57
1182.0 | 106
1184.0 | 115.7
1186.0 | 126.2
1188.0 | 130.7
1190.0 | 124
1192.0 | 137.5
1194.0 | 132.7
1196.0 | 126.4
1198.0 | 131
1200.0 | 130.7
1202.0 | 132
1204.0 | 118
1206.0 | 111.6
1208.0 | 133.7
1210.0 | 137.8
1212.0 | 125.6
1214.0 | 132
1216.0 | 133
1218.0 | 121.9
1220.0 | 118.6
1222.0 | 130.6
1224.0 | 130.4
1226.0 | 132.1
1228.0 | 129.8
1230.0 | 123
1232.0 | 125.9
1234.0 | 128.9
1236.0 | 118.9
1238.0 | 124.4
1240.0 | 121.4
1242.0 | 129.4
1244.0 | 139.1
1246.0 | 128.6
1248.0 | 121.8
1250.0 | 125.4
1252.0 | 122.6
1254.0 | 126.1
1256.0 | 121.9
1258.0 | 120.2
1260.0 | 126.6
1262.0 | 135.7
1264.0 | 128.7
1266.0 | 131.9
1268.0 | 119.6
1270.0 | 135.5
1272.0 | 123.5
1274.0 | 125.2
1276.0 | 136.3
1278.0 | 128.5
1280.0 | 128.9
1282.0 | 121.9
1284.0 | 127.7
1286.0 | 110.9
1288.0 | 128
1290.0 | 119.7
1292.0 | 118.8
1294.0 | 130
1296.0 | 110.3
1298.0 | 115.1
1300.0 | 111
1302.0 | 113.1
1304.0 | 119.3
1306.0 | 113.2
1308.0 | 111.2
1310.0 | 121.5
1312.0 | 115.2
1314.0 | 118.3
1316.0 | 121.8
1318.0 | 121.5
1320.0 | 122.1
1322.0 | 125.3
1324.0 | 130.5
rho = 123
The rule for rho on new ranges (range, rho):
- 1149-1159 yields 88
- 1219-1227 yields 123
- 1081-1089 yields 126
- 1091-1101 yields 116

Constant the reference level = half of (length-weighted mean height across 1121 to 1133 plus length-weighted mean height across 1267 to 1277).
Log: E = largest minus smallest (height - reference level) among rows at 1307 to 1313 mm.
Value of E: 10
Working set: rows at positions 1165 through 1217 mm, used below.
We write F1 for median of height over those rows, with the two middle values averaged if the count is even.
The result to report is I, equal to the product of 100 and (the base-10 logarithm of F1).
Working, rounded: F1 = 125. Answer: 210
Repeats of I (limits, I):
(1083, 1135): 210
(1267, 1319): 208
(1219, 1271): 210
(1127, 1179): 203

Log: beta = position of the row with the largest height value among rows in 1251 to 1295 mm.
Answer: 1276.0 mm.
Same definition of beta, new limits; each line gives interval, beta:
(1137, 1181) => 1138.0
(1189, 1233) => 1210.0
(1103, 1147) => 1132.0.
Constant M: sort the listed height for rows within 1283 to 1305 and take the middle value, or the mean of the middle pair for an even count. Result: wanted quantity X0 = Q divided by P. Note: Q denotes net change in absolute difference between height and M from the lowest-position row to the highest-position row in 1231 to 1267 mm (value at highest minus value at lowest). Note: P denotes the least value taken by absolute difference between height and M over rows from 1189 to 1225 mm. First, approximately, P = 0.20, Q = 6.0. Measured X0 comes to 30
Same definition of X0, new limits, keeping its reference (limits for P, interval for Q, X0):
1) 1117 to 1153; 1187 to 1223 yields 0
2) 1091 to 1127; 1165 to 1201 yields 13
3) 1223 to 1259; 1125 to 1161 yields 93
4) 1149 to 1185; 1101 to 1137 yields -2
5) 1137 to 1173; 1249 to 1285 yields 3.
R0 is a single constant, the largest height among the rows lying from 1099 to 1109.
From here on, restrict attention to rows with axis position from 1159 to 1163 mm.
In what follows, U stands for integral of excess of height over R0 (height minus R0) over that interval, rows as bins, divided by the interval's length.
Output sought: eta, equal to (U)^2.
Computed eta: 853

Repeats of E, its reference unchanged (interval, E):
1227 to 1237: 11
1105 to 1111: 4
